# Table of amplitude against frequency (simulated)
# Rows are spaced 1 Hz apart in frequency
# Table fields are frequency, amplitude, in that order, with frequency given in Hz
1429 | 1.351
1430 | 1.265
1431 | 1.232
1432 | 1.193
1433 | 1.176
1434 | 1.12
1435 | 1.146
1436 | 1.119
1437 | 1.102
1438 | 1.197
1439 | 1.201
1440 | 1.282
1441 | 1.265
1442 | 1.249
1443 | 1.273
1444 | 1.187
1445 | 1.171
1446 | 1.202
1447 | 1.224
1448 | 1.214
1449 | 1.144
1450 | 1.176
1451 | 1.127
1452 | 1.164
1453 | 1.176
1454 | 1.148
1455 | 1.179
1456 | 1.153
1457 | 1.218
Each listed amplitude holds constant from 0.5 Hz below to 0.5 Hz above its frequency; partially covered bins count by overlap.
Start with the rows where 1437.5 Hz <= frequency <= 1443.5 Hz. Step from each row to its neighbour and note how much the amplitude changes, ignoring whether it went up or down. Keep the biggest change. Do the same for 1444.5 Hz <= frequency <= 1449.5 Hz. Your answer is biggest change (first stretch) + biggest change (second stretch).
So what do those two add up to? 0.15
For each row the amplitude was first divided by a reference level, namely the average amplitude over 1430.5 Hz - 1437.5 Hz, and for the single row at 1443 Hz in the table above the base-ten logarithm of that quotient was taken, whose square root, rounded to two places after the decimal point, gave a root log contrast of 0.21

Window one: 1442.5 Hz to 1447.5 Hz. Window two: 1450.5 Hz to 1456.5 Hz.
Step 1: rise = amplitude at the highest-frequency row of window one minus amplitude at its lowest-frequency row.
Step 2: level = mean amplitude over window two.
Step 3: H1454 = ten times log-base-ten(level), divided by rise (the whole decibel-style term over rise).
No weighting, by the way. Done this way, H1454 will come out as -13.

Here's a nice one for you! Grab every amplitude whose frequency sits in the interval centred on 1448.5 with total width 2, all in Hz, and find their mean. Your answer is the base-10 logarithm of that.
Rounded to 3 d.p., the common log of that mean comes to 0.072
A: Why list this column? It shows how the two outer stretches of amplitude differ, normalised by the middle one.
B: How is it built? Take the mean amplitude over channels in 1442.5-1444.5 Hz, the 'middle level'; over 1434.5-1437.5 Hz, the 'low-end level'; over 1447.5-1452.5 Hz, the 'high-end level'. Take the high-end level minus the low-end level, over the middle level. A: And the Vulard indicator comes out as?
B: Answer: 0.03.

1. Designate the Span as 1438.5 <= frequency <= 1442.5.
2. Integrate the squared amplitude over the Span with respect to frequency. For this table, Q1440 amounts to 6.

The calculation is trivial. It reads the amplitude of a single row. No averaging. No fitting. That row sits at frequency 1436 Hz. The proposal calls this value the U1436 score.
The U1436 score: 1.119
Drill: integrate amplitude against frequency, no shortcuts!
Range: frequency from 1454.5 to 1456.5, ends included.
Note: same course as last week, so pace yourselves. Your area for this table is 2.33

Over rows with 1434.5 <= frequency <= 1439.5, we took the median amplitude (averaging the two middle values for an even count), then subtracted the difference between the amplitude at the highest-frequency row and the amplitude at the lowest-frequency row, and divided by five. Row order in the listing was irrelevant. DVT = 0.218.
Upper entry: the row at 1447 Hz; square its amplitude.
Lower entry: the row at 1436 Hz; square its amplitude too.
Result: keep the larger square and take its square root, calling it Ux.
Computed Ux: 1.22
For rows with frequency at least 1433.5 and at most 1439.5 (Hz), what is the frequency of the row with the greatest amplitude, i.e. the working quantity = 1439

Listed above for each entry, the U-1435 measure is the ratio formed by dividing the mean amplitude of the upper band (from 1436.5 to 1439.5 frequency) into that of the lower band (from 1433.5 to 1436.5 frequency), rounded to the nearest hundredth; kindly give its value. 0.97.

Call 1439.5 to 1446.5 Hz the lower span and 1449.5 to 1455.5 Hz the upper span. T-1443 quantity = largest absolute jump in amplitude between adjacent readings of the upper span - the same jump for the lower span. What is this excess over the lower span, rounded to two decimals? -0.04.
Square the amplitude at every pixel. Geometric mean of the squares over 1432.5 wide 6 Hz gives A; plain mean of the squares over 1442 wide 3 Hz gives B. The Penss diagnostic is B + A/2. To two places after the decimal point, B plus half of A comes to 2.30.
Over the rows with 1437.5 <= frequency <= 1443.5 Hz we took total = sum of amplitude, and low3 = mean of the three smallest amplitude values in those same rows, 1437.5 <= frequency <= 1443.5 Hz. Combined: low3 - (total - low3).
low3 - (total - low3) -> -5.0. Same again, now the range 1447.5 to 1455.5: -7.0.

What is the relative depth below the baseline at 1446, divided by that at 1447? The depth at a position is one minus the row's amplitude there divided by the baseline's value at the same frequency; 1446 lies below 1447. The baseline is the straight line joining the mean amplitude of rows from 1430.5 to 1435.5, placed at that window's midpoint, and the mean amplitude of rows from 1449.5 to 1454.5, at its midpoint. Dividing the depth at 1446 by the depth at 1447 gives 0.63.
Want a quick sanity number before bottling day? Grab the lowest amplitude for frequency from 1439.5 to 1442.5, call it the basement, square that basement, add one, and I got 2.56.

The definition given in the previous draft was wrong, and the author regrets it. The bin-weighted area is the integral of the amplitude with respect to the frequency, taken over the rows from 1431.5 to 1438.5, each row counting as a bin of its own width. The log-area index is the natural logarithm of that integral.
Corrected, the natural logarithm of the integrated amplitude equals 2.09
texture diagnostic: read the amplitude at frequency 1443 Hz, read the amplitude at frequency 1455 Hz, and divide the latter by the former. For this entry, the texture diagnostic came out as 0.93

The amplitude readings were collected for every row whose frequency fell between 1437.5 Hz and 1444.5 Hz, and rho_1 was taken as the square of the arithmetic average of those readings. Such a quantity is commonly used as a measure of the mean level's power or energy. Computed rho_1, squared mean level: 1.53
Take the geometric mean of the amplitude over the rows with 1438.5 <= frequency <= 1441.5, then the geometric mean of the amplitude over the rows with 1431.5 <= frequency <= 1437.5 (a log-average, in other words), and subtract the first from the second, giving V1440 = -0.11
